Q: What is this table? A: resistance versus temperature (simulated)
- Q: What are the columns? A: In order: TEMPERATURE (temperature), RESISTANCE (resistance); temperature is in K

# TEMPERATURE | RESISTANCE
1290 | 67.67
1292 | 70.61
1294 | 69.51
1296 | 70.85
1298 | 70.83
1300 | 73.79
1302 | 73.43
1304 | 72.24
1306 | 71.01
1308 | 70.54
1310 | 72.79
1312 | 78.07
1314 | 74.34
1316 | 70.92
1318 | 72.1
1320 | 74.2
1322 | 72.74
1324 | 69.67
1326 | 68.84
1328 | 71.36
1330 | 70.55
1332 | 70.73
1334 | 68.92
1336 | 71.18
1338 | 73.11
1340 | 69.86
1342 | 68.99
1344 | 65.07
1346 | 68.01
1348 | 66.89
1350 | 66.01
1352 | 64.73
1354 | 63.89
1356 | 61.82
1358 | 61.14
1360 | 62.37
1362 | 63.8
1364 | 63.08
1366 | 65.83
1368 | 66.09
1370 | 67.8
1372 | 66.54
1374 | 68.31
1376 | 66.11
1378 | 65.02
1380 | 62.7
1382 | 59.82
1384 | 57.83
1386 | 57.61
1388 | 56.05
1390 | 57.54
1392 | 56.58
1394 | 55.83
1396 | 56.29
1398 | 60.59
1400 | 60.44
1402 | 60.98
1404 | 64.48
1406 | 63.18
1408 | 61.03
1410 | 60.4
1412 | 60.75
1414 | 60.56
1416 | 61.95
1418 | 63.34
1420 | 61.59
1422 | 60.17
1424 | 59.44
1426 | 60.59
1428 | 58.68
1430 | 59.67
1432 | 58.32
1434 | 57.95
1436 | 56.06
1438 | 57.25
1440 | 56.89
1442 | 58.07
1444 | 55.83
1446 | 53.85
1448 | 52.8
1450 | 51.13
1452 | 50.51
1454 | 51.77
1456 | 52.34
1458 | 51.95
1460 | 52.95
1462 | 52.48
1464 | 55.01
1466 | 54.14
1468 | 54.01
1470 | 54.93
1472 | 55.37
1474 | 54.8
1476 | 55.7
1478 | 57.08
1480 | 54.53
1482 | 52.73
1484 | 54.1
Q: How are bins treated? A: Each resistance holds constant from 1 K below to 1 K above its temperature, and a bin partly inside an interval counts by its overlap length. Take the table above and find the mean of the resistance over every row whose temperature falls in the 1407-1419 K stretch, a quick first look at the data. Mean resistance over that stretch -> 61.3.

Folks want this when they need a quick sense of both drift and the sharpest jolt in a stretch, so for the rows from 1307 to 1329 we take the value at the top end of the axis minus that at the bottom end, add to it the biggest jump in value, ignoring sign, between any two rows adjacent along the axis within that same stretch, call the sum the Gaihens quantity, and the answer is 6.1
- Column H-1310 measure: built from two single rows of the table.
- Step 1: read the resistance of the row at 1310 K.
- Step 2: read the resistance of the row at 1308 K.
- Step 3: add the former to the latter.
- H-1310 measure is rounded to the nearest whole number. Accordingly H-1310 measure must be 143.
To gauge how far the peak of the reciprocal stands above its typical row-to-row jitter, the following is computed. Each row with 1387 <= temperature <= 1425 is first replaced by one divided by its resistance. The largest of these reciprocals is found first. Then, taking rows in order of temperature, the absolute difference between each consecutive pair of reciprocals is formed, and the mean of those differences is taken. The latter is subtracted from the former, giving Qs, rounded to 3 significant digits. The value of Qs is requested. 0.0176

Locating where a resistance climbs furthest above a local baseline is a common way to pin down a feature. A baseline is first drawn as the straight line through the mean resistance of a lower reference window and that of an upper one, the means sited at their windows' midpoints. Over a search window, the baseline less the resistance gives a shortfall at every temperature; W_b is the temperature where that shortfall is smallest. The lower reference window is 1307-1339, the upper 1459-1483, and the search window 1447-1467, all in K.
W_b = 1464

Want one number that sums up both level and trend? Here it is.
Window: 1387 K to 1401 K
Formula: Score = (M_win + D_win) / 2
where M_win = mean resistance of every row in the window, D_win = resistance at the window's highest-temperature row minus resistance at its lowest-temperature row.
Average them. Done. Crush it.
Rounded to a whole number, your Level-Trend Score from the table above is 31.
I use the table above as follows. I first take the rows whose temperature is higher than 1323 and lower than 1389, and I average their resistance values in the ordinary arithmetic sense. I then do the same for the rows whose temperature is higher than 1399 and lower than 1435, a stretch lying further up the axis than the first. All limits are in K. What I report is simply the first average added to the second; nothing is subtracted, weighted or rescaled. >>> 127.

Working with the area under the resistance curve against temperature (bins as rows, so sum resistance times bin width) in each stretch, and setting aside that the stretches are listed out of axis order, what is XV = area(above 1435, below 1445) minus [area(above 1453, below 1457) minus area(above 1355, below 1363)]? 858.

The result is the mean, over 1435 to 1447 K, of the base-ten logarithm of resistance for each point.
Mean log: 1.75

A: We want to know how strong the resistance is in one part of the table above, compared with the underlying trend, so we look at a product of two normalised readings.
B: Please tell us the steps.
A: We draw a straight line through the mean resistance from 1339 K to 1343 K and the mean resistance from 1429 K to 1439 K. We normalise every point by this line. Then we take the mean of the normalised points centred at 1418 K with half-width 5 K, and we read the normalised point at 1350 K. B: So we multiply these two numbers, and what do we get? 0.99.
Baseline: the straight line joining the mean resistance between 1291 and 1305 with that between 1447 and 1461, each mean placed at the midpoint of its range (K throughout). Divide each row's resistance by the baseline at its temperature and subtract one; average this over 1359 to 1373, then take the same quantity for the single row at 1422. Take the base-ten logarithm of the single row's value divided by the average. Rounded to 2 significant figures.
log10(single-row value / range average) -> 0.36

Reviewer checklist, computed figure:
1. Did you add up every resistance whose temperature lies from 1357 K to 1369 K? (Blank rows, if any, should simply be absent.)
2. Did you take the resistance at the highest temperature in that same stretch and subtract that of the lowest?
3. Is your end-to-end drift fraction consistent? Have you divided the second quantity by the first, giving 0.013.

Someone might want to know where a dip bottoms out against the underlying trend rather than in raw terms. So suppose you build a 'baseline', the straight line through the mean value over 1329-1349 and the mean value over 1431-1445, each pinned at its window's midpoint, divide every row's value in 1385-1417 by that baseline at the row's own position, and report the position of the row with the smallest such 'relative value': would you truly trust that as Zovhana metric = 1388 K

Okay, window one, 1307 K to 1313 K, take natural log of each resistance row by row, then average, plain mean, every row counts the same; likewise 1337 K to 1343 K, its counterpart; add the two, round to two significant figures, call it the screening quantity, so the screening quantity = 8.6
